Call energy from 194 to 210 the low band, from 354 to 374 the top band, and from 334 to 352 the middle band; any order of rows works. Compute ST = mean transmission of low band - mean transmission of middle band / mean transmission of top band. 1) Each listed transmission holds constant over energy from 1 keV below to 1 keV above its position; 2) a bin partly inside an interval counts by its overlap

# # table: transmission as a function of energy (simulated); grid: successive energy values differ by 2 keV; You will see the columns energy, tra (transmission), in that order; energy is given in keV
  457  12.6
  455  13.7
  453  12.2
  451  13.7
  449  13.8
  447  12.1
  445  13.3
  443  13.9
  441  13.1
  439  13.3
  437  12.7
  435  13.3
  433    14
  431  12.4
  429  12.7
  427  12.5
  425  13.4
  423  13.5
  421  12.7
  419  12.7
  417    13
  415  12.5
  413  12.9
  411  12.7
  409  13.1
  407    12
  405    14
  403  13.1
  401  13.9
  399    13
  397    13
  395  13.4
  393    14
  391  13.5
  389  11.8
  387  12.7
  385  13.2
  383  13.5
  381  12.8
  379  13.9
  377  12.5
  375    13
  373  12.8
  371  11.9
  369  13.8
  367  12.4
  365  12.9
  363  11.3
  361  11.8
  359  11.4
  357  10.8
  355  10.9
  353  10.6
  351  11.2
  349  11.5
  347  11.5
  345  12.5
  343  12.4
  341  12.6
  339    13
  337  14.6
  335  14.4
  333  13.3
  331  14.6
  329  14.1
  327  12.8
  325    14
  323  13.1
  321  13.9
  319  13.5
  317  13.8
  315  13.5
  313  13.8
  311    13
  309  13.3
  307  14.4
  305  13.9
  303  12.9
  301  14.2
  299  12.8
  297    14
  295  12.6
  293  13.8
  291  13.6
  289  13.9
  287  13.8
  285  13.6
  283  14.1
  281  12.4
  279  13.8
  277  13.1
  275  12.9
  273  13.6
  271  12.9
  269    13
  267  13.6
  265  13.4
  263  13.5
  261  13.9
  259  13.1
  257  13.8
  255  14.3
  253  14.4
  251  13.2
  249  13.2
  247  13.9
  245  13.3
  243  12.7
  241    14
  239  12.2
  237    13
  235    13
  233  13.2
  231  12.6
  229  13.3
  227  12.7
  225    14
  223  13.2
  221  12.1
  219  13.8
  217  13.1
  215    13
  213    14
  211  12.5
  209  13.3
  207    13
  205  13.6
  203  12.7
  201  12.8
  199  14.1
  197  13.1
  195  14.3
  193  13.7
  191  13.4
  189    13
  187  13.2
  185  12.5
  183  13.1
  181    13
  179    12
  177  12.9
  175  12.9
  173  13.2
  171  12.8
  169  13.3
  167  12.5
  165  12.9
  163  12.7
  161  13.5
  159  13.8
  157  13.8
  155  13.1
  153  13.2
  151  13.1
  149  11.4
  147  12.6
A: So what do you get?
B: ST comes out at 12.3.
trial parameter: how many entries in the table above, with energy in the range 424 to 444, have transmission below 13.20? 5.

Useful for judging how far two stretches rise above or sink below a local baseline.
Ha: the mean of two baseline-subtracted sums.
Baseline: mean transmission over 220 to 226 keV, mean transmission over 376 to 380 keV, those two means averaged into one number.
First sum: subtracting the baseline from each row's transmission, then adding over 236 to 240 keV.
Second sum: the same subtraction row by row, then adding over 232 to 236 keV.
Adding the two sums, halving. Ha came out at -0.6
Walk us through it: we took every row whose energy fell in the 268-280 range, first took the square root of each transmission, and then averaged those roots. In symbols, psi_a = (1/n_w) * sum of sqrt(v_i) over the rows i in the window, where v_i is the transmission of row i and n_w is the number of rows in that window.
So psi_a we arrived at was 3.64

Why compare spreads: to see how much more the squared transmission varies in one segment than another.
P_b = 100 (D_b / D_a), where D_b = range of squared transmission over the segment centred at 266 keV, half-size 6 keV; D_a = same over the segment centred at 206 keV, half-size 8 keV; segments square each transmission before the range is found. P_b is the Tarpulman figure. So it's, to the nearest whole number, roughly 63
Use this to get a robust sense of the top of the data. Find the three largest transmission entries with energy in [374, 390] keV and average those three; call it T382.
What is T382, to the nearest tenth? 13.5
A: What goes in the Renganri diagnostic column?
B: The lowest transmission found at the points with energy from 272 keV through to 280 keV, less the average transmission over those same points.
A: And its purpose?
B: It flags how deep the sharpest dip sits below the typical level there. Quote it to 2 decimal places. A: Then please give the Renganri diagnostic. -0.45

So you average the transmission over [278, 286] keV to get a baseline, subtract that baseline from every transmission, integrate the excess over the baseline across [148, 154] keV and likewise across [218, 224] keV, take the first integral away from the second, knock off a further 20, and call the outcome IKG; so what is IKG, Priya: -17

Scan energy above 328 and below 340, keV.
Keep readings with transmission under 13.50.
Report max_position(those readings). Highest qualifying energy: 339 keV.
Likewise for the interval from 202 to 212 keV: 211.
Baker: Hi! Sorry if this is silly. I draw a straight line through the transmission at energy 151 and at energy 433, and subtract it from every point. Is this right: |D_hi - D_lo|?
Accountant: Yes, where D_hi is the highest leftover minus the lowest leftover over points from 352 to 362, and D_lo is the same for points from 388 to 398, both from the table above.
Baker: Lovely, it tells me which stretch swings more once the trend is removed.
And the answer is 1.0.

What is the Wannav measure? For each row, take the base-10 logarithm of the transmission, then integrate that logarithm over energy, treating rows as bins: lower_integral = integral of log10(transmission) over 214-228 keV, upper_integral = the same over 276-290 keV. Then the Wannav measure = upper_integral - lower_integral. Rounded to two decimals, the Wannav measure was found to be 0.18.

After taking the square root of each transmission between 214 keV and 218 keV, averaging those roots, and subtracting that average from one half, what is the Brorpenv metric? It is -3.11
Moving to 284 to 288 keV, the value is -3.20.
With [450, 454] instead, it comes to -3.10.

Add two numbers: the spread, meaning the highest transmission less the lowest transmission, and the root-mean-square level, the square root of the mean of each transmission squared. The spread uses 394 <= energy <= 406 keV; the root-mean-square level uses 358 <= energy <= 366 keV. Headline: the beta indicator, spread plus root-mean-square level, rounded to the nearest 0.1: 12.9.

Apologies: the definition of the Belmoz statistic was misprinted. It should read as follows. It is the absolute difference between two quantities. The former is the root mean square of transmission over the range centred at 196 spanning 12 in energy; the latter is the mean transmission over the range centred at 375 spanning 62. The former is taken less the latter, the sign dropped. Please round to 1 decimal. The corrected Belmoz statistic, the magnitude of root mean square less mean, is 1.0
